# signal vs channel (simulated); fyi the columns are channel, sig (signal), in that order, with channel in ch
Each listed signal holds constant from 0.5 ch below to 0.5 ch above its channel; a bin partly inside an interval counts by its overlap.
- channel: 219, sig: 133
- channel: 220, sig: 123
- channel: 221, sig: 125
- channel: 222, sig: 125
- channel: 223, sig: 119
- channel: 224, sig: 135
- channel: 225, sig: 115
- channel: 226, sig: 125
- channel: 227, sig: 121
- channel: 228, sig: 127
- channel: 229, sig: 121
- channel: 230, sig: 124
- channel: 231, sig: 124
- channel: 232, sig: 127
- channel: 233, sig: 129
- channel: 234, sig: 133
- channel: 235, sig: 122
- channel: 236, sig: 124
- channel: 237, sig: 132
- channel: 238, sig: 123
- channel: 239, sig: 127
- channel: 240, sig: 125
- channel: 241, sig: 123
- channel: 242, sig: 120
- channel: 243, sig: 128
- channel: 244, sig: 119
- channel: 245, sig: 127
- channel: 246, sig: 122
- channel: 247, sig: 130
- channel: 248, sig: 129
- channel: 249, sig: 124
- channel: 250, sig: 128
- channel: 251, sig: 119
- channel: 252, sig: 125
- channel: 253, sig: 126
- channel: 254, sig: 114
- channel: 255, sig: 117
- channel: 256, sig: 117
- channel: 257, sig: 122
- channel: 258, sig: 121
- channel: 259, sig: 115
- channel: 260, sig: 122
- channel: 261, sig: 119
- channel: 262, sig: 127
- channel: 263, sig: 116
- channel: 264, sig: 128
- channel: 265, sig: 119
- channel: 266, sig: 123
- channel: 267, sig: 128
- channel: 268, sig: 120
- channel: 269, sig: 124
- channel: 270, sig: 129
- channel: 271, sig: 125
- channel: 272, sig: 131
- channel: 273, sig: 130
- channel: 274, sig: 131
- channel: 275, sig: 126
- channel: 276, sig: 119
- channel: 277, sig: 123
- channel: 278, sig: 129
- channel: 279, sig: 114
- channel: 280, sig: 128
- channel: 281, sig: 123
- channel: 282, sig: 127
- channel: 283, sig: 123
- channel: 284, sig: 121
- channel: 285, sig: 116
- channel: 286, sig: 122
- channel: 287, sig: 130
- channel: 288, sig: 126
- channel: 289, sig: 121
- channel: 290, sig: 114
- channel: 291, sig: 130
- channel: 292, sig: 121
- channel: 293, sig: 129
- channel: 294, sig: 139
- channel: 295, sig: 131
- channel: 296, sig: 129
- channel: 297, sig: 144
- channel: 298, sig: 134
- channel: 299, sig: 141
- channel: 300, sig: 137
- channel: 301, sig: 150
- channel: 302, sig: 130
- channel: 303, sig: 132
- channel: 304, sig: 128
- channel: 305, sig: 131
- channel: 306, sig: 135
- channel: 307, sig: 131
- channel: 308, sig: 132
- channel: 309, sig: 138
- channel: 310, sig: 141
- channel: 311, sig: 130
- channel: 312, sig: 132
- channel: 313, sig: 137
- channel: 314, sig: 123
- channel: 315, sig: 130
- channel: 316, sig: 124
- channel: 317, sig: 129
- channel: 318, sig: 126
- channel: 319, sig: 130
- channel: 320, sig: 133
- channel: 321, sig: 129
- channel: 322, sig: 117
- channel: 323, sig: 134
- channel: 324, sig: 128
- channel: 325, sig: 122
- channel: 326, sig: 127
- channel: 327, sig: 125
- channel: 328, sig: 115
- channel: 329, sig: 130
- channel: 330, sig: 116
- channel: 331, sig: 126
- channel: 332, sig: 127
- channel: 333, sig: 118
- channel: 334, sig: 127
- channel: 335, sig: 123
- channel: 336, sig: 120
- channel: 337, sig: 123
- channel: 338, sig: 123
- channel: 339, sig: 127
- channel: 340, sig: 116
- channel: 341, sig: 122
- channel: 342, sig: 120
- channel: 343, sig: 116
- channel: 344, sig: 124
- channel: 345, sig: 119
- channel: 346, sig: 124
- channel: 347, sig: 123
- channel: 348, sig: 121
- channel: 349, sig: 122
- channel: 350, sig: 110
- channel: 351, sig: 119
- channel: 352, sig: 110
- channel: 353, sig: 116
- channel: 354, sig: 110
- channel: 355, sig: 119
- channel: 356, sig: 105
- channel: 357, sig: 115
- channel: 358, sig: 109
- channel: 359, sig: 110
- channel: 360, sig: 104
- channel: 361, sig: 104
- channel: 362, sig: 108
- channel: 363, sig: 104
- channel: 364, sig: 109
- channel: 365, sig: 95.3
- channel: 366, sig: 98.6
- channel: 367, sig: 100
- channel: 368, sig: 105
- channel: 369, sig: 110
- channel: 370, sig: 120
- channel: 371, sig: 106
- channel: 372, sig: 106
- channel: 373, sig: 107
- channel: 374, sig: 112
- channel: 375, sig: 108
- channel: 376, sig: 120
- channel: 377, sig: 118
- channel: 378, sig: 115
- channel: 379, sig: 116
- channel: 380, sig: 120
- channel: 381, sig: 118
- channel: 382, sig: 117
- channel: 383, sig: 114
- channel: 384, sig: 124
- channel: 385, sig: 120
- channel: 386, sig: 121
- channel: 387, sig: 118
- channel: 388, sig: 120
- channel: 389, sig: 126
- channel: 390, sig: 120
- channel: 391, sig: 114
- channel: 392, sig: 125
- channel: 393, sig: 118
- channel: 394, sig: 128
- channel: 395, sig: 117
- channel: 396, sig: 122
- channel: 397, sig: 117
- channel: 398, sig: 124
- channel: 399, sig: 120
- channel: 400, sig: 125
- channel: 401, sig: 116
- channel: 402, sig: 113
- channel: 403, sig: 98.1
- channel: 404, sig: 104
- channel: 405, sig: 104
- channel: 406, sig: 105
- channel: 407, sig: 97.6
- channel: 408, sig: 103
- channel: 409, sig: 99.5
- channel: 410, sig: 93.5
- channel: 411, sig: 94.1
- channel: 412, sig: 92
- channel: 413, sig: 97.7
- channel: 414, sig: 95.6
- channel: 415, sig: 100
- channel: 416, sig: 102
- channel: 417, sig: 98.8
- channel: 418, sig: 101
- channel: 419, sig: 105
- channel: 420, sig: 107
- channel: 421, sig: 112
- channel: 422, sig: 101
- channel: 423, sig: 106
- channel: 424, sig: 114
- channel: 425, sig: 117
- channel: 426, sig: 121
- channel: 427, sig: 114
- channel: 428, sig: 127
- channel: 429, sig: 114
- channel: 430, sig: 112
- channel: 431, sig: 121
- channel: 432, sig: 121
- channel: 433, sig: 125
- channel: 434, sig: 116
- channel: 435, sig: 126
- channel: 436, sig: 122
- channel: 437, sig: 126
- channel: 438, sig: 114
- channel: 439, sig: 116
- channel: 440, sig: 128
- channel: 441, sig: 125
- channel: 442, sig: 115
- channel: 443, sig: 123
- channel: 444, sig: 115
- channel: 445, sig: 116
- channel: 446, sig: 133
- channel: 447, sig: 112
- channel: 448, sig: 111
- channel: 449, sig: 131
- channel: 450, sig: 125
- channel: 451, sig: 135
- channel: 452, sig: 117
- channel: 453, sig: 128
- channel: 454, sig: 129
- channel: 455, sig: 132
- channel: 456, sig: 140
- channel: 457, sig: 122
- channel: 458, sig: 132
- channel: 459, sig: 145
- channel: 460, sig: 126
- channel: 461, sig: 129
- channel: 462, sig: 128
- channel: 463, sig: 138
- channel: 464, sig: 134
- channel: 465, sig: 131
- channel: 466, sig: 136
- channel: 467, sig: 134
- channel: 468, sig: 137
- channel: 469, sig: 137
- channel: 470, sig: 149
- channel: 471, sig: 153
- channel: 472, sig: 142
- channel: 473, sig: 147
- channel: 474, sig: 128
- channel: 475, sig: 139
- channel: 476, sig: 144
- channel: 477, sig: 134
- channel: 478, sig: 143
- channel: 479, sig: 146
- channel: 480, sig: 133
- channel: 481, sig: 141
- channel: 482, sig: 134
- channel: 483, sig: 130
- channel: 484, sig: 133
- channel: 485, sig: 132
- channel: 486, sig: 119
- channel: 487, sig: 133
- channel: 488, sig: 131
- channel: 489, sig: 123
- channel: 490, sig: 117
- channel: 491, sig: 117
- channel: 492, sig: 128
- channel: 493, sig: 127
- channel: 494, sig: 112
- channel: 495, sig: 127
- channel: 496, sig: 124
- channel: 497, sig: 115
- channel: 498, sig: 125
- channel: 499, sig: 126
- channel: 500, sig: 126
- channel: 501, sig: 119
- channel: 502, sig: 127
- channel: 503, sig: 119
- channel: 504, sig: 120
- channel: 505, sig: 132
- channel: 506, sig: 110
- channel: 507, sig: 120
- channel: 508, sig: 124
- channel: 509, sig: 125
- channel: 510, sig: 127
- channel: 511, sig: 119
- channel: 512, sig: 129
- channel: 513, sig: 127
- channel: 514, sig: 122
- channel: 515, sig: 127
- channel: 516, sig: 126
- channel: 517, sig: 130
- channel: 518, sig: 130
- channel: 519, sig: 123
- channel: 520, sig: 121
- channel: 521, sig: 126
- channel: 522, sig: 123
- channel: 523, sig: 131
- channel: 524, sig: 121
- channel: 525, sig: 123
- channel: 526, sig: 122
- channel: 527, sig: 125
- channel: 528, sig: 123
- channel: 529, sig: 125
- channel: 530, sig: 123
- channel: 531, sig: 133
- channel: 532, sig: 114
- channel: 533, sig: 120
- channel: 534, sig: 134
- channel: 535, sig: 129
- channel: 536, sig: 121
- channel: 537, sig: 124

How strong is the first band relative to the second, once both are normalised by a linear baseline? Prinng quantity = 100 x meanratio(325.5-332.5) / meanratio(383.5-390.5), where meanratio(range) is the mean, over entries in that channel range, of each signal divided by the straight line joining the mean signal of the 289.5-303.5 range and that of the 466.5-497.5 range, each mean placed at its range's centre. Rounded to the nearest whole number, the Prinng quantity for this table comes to 102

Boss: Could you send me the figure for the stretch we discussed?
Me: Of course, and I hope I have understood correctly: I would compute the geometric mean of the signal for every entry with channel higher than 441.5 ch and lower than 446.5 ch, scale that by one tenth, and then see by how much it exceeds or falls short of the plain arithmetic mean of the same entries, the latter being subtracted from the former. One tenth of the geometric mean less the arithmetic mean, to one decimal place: -108.4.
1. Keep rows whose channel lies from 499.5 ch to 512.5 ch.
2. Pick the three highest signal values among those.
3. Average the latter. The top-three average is 129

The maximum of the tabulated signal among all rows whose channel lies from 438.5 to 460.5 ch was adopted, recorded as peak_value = 145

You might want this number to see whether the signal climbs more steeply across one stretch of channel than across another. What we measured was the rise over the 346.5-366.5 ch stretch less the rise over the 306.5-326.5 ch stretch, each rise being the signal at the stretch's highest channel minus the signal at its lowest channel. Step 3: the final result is -20.4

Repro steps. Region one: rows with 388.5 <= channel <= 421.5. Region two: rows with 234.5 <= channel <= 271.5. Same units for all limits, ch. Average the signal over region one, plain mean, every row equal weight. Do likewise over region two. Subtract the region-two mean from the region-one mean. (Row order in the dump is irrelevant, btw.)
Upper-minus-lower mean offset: -14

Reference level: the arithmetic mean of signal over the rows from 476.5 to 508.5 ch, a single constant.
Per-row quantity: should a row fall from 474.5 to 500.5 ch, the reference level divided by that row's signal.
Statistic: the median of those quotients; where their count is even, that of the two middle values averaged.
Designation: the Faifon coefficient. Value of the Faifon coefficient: 0.98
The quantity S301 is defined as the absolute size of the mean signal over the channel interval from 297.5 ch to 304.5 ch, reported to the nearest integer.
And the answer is 136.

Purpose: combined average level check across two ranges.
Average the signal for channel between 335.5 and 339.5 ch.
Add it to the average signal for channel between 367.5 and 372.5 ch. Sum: 233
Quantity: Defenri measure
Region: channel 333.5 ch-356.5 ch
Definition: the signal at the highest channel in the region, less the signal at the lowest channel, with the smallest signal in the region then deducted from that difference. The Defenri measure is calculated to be -127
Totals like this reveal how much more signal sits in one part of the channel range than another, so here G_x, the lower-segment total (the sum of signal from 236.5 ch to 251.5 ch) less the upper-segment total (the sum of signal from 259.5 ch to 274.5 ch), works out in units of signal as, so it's 4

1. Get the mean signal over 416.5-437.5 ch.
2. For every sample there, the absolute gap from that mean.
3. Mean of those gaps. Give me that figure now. 7.2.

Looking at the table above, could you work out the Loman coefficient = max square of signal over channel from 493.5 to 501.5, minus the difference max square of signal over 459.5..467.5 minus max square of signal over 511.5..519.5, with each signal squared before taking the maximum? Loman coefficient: 13985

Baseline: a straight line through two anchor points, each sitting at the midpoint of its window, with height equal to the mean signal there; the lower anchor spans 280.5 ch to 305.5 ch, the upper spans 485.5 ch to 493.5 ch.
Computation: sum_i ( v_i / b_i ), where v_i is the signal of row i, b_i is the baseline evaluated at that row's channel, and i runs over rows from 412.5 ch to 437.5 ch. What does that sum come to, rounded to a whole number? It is 22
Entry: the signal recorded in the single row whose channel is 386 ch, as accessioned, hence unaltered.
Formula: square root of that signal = 11.0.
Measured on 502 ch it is 11.3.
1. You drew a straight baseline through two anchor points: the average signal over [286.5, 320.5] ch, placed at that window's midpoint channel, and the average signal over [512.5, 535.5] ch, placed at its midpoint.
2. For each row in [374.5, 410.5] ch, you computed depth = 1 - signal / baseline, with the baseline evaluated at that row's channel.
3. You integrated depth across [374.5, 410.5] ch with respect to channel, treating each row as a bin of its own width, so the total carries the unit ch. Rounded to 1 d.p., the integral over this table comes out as 3.9 ch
